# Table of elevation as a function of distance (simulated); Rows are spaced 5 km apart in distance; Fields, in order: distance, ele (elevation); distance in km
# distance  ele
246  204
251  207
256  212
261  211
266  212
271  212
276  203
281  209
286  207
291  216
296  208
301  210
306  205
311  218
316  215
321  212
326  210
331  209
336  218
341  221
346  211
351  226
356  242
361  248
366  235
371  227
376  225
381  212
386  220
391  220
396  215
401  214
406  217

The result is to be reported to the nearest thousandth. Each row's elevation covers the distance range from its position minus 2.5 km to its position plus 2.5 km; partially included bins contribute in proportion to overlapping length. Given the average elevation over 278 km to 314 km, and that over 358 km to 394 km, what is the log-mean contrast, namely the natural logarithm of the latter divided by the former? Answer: 0.075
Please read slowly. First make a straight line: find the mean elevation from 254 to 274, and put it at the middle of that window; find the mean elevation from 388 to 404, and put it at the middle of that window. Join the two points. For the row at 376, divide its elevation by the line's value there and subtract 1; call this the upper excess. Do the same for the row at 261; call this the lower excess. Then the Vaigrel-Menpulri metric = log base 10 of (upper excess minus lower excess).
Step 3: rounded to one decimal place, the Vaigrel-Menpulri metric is -1.3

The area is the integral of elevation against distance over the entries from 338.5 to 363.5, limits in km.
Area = 5740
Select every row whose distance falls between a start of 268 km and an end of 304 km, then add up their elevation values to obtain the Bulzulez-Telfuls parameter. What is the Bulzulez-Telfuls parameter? 1465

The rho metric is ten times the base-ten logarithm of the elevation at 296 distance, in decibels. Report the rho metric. 23.2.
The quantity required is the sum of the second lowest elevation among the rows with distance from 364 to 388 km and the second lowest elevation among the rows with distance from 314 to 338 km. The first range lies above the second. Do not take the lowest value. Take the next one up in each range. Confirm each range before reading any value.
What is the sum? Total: 430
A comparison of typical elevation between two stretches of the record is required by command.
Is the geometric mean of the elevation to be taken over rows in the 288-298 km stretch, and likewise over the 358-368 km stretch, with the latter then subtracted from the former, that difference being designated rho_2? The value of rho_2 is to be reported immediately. -29.5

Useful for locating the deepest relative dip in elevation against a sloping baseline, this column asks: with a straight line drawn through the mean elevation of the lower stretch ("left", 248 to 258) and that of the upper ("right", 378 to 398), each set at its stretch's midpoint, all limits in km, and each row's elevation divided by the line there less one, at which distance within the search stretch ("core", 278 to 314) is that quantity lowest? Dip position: 306 km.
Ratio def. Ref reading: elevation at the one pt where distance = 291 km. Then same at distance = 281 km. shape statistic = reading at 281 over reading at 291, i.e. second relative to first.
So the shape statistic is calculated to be 0.97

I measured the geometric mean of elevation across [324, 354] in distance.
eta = 216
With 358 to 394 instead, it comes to 226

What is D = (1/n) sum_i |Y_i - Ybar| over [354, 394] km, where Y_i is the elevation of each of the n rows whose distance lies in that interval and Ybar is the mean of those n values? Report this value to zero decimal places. 10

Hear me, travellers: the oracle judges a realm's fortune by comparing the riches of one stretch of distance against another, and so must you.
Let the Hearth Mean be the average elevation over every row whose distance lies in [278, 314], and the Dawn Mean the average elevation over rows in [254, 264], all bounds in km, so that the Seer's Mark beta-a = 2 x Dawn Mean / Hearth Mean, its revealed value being 2.01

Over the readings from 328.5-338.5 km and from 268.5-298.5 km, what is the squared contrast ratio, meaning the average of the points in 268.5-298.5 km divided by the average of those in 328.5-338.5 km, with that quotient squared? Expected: 0.96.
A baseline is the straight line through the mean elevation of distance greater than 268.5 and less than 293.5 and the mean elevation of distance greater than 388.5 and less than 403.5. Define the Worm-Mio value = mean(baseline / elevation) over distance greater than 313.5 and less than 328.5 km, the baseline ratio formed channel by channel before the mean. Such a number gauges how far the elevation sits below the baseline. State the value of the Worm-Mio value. 1.00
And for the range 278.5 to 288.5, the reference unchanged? 1.01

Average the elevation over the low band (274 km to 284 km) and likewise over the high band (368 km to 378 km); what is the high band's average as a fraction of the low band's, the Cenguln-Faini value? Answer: 1.10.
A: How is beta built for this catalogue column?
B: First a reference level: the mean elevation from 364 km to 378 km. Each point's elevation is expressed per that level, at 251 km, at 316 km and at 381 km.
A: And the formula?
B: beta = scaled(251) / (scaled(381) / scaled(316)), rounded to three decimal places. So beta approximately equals 0.917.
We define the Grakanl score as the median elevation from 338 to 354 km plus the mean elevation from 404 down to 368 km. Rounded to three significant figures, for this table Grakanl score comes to 440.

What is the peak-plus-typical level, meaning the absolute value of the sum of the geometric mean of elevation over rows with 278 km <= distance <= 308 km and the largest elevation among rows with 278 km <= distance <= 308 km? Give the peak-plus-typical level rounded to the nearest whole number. 425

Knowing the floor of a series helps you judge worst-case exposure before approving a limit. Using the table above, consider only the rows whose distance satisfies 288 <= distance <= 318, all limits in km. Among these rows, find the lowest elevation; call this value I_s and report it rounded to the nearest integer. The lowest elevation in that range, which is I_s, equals 205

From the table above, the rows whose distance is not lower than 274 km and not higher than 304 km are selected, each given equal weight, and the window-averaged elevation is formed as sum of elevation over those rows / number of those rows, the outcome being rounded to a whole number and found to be 209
